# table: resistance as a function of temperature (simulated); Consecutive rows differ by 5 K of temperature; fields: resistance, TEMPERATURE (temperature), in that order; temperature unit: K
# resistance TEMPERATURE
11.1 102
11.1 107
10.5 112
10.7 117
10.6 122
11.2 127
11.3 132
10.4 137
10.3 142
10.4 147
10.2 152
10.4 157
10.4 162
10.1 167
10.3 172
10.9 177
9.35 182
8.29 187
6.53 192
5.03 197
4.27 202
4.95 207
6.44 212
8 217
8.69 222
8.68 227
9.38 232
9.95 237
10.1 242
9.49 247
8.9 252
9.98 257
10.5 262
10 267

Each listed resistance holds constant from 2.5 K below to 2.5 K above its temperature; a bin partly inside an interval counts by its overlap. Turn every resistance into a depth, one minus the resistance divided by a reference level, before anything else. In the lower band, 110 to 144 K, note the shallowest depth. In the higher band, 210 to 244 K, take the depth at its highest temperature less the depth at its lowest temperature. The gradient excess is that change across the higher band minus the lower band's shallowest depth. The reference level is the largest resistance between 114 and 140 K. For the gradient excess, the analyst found -0.3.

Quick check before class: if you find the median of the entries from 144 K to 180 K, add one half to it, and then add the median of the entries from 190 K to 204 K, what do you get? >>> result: 15.9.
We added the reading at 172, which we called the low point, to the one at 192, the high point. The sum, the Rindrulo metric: 17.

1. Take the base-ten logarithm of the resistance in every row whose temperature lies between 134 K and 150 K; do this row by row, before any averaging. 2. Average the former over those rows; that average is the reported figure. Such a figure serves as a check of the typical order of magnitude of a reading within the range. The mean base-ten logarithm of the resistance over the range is 1.02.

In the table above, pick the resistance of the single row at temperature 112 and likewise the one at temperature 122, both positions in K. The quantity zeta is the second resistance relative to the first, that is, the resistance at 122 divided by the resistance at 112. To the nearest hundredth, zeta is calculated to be 1.01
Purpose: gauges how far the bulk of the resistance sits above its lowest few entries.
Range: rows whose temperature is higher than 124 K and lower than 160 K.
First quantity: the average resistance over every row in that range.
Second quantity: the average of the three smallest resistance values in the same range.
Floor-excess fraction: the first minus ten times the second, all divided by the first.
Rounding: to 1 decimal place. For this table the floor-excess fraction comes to -8.7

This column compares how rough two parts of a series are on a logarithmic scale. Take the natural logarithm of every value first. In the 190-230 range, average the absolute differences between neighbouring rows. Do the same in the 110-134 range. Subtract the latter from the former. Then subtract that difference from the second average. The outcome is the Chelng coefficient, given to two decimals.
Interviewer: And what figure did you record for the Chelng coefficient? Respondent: -0.12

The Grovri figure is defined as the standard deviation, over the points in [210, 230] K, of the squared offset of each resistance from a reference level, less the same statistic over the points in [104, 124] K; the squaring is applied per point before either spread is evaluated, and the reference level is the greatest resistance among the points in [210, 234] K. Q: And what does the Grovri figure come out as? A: 3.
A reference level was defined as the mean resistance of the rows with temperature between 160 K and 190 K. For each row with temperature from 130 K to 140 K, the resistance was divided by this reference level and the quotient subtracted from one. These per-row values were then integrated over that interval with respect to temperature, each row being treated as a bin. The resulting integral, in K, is -1.0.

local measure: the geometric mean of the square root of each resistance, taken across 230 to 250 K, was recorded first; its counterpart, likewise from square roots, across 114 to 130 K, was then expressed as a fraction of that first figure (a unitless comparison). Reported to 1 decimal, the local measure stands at 1.1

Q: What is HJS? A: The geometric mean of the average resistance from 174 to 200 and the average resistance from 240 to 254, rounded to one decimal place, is 8.7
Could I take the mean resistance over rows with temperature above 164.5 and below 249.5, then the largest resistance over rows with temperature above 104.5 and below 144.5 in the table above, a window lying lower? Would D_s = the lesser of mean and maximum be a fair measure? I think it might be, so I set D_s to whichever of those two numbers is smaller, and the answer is 8.3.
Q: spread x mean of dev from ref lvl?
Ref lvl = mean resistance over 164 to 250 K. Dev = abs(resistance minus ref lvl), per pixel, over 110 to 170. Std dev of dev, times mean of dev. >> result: 0.8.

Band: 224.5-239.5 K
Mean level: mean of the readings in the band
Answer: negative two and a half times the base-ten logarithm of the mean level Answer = -2.43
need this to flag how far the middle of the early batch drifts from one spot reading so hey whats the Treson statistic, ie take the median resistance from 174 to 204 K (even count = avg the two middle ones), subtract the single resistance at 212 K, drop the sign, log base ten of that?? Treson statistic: 0.0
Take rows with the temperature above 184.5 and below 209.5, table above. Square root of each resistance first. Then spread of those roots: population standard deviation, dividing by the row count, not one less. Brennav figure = 0.29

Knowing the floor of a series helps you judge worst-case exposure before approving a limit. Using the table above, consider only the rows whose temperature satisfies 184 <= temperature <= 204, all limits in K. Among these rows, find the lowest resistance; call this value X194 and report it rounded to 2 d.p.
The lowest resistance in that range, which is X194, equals 4.27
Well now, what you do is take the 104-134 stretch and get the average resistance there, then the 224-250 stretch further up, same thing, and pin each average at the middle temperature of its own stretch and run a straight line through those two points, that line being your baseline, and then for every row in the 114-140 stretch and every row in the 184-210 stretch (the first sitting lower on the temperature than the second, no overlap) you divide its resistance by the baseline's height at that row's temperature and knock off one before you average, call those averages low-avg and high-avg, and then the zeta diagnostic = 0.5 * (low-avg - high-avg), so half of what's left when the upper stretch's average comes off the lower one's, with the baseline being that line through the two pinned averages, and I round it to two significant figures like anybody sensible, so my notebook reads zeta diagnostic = 0.21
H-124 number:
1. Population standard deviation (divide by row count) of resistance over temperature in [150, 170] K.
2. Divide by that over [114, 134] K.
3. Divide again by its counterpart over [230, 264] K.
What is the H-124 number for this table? 0.9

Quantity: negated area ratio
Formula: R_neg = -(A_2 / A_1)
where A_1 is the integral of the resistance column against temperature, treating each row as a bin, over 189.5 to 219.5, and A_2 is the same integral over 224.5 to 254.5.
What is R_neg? -1.6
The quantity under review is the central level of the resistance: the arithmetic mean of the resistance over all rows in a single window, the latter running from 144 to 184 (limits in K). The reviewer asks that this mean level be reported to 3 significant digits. 10.3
